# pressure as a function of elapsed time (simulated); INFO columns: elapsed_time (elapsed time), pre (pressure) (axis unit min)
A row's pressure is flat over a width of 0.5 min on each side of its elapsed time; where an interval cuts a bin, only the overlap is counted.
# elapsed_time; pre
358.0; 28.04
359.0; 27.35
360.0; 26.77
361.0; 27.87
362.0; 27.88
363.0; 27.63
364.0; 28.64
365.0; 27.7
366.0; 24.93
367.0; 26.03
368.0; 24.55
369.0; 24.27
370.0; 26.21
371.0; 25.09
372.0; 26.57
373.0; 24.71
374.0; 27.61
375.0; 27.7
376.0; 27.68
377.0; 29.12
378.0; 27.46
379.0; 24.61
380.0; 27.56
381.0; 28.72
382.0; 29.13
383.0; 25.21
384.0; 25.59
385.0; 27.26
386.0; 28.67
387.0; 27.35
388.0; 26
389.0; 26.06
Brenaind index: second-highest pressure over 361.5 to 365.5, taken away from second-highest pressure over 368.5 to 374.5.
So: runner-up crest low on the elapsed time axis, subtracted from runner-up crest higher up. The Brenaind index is -1.3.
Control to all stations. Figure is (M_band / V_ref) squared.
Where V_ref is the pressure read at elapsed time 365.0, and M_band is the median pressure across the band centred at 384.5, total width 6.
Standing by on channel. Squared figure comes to 0.97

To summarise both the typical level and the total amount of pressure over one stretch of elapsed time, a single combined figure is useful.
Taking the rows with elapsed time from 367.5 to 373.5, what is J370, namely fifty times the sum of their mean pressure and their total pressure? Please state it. 8832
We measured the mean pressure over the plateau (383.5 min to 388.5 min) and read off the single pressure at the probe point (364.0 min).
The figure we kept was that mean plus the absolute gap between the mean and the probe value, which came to 28.6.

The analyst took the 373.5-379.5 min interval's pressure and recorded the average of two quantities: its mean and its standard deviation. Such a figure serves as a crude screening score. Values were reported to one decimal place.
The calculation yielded 14.4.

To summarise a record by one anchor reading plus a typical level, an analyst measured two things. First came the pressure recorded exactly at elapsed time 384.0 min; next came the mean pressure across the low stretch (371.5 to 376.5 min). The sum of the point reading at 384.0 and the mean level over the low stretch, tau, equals 52.4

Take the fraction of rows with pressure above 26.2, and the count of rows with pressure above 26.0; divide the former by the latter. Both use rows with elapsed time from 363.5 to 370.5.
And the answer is 0.107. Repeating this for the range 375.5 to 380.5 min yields 0.200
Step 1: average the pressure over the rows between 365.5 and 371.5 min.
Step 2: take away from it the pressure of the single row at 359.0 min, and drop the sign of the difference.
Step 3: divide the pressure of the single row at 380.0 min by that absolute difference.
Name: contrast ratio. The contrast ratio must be 13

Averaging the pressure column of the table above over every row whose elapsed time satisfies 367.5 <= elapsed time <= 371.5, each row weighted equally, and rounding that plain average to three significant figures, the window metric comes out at 25.0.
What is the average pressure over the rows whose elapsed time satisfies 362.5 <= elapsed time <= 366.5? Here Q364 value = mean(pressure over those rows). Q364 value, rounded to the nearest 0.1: 27.2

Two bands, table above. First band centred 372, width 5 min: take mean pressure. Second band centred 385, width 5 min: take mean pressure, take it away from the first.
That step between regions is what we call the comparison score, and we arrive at -0.8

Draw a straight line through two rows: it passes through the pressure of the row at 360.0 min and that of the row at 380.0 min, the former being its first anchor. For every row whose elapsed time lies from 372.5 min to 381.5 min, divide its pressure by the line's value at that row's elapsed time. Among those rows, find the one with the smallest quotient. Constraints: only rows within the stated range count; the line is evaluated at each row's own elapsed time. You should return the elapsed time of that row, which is 379.0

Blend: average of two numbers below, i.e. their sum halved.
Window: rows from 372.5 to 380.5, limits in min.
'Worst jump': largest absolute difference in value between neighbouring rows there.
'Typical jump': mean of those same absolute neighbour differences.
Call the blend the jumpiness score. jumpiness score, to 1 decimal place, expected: 2.3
